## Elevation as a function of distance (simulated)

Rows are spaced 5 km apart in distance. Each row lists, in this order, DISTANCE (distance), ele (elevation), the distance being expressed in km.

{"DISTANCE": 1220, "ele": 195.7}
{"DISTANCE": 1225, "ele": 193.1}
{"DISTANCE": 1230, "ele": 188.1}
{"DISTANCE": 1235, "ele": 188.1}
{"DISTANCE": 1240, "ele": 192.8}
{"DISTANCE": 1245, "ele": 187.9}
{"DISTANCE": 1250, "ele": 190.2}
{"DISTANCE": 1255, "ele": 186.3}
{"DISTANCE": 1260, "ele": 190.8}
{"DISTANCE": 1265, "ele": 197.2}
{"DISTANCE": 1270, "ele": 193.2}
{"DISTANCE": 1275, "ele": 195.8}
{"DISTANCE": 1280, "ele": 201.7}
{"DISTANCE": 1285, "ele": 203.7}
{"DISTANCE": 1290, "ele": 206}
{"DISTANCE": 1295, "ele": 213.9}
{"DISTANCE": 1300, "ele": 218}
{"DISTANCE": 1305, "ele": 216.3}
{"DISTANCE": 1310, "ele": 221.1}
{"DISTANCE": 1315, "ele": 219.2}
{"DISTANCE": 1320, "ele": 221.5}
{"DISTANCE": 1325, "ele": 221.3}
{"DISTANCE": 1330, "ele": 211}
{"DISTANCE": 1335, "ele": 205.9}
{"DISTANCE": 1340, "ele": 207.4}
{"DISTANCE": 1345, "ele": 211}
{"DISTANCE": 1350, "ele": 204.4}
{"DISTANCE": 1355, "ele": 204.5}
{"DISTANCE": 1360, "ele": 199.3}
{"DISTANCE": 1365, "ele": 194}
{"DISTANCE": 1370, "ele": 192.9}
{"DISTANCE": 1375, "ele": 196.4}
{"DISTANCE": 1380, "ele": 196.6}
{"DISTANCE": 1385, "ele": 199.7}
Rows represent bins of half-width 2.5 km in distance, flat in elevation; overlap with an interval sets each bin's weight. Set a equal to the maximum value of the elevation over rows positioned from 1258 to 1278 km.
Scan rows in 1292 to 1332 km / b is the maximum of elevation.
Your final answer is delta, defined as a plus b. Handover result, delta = 419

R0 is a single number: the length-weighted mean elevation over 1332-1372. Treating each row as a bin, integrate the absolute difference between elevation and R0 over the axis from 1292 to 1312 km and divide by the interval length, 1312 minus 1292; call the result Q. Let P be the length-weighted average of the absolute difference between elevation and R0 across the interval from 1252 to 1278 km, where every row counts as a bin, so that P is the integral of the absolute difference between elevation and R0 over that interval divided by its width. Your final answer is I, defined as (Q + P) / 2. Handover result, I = 12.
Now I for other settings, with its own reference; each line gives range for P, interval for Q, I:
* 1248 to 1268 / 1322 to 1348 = 10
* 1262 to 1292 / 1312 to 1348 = 8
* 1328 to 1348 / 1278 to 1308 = 7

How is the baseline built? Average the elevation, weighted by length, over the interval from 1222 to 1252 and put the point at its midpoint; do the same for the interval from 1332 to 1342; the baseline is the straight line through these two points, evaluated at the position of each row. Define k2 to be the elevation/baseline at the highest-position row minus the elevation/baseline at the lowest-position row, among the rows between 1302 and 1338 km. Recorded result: -0.076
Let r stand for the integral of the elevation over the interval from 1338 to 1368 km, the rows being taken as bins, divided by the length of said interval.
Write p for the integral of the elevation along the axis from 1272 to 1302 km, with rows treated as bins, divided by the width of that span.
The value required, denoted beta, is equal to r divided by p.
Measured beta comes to 0.99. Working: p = 206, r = 203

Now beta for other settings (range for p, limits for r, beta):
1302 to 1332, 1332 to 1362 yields 0.94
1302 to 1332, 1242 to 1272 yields 0.87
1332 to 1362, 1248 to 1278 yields 0.94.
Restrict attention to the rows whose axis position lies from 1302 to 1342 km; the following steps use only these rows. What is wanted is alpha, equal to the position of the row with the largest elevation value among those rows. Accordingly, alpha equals 1320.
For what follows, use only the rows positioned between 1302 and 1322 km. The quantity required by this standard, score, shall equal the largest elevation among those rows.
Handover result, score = 221.5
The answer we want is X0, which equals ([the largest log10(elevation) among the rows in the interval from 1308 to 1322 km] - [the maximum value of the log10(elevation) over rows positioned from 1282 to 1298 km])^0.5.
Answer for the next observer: 0.123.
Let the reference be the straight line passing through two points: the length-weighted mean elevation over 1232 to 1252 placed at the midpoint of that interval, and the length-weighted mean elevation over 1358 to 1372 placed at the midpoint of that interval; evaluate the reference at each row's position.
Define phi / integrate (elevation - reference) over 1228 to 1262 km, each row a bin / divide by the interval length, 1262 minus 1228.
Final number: -1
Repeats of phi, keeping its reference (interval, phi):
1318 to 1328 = 27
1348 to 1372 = 4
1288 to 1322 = 24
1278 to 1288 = 11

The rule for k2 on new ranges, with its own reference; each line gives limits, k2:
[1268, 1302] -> 0.099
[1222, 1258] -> -0.062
